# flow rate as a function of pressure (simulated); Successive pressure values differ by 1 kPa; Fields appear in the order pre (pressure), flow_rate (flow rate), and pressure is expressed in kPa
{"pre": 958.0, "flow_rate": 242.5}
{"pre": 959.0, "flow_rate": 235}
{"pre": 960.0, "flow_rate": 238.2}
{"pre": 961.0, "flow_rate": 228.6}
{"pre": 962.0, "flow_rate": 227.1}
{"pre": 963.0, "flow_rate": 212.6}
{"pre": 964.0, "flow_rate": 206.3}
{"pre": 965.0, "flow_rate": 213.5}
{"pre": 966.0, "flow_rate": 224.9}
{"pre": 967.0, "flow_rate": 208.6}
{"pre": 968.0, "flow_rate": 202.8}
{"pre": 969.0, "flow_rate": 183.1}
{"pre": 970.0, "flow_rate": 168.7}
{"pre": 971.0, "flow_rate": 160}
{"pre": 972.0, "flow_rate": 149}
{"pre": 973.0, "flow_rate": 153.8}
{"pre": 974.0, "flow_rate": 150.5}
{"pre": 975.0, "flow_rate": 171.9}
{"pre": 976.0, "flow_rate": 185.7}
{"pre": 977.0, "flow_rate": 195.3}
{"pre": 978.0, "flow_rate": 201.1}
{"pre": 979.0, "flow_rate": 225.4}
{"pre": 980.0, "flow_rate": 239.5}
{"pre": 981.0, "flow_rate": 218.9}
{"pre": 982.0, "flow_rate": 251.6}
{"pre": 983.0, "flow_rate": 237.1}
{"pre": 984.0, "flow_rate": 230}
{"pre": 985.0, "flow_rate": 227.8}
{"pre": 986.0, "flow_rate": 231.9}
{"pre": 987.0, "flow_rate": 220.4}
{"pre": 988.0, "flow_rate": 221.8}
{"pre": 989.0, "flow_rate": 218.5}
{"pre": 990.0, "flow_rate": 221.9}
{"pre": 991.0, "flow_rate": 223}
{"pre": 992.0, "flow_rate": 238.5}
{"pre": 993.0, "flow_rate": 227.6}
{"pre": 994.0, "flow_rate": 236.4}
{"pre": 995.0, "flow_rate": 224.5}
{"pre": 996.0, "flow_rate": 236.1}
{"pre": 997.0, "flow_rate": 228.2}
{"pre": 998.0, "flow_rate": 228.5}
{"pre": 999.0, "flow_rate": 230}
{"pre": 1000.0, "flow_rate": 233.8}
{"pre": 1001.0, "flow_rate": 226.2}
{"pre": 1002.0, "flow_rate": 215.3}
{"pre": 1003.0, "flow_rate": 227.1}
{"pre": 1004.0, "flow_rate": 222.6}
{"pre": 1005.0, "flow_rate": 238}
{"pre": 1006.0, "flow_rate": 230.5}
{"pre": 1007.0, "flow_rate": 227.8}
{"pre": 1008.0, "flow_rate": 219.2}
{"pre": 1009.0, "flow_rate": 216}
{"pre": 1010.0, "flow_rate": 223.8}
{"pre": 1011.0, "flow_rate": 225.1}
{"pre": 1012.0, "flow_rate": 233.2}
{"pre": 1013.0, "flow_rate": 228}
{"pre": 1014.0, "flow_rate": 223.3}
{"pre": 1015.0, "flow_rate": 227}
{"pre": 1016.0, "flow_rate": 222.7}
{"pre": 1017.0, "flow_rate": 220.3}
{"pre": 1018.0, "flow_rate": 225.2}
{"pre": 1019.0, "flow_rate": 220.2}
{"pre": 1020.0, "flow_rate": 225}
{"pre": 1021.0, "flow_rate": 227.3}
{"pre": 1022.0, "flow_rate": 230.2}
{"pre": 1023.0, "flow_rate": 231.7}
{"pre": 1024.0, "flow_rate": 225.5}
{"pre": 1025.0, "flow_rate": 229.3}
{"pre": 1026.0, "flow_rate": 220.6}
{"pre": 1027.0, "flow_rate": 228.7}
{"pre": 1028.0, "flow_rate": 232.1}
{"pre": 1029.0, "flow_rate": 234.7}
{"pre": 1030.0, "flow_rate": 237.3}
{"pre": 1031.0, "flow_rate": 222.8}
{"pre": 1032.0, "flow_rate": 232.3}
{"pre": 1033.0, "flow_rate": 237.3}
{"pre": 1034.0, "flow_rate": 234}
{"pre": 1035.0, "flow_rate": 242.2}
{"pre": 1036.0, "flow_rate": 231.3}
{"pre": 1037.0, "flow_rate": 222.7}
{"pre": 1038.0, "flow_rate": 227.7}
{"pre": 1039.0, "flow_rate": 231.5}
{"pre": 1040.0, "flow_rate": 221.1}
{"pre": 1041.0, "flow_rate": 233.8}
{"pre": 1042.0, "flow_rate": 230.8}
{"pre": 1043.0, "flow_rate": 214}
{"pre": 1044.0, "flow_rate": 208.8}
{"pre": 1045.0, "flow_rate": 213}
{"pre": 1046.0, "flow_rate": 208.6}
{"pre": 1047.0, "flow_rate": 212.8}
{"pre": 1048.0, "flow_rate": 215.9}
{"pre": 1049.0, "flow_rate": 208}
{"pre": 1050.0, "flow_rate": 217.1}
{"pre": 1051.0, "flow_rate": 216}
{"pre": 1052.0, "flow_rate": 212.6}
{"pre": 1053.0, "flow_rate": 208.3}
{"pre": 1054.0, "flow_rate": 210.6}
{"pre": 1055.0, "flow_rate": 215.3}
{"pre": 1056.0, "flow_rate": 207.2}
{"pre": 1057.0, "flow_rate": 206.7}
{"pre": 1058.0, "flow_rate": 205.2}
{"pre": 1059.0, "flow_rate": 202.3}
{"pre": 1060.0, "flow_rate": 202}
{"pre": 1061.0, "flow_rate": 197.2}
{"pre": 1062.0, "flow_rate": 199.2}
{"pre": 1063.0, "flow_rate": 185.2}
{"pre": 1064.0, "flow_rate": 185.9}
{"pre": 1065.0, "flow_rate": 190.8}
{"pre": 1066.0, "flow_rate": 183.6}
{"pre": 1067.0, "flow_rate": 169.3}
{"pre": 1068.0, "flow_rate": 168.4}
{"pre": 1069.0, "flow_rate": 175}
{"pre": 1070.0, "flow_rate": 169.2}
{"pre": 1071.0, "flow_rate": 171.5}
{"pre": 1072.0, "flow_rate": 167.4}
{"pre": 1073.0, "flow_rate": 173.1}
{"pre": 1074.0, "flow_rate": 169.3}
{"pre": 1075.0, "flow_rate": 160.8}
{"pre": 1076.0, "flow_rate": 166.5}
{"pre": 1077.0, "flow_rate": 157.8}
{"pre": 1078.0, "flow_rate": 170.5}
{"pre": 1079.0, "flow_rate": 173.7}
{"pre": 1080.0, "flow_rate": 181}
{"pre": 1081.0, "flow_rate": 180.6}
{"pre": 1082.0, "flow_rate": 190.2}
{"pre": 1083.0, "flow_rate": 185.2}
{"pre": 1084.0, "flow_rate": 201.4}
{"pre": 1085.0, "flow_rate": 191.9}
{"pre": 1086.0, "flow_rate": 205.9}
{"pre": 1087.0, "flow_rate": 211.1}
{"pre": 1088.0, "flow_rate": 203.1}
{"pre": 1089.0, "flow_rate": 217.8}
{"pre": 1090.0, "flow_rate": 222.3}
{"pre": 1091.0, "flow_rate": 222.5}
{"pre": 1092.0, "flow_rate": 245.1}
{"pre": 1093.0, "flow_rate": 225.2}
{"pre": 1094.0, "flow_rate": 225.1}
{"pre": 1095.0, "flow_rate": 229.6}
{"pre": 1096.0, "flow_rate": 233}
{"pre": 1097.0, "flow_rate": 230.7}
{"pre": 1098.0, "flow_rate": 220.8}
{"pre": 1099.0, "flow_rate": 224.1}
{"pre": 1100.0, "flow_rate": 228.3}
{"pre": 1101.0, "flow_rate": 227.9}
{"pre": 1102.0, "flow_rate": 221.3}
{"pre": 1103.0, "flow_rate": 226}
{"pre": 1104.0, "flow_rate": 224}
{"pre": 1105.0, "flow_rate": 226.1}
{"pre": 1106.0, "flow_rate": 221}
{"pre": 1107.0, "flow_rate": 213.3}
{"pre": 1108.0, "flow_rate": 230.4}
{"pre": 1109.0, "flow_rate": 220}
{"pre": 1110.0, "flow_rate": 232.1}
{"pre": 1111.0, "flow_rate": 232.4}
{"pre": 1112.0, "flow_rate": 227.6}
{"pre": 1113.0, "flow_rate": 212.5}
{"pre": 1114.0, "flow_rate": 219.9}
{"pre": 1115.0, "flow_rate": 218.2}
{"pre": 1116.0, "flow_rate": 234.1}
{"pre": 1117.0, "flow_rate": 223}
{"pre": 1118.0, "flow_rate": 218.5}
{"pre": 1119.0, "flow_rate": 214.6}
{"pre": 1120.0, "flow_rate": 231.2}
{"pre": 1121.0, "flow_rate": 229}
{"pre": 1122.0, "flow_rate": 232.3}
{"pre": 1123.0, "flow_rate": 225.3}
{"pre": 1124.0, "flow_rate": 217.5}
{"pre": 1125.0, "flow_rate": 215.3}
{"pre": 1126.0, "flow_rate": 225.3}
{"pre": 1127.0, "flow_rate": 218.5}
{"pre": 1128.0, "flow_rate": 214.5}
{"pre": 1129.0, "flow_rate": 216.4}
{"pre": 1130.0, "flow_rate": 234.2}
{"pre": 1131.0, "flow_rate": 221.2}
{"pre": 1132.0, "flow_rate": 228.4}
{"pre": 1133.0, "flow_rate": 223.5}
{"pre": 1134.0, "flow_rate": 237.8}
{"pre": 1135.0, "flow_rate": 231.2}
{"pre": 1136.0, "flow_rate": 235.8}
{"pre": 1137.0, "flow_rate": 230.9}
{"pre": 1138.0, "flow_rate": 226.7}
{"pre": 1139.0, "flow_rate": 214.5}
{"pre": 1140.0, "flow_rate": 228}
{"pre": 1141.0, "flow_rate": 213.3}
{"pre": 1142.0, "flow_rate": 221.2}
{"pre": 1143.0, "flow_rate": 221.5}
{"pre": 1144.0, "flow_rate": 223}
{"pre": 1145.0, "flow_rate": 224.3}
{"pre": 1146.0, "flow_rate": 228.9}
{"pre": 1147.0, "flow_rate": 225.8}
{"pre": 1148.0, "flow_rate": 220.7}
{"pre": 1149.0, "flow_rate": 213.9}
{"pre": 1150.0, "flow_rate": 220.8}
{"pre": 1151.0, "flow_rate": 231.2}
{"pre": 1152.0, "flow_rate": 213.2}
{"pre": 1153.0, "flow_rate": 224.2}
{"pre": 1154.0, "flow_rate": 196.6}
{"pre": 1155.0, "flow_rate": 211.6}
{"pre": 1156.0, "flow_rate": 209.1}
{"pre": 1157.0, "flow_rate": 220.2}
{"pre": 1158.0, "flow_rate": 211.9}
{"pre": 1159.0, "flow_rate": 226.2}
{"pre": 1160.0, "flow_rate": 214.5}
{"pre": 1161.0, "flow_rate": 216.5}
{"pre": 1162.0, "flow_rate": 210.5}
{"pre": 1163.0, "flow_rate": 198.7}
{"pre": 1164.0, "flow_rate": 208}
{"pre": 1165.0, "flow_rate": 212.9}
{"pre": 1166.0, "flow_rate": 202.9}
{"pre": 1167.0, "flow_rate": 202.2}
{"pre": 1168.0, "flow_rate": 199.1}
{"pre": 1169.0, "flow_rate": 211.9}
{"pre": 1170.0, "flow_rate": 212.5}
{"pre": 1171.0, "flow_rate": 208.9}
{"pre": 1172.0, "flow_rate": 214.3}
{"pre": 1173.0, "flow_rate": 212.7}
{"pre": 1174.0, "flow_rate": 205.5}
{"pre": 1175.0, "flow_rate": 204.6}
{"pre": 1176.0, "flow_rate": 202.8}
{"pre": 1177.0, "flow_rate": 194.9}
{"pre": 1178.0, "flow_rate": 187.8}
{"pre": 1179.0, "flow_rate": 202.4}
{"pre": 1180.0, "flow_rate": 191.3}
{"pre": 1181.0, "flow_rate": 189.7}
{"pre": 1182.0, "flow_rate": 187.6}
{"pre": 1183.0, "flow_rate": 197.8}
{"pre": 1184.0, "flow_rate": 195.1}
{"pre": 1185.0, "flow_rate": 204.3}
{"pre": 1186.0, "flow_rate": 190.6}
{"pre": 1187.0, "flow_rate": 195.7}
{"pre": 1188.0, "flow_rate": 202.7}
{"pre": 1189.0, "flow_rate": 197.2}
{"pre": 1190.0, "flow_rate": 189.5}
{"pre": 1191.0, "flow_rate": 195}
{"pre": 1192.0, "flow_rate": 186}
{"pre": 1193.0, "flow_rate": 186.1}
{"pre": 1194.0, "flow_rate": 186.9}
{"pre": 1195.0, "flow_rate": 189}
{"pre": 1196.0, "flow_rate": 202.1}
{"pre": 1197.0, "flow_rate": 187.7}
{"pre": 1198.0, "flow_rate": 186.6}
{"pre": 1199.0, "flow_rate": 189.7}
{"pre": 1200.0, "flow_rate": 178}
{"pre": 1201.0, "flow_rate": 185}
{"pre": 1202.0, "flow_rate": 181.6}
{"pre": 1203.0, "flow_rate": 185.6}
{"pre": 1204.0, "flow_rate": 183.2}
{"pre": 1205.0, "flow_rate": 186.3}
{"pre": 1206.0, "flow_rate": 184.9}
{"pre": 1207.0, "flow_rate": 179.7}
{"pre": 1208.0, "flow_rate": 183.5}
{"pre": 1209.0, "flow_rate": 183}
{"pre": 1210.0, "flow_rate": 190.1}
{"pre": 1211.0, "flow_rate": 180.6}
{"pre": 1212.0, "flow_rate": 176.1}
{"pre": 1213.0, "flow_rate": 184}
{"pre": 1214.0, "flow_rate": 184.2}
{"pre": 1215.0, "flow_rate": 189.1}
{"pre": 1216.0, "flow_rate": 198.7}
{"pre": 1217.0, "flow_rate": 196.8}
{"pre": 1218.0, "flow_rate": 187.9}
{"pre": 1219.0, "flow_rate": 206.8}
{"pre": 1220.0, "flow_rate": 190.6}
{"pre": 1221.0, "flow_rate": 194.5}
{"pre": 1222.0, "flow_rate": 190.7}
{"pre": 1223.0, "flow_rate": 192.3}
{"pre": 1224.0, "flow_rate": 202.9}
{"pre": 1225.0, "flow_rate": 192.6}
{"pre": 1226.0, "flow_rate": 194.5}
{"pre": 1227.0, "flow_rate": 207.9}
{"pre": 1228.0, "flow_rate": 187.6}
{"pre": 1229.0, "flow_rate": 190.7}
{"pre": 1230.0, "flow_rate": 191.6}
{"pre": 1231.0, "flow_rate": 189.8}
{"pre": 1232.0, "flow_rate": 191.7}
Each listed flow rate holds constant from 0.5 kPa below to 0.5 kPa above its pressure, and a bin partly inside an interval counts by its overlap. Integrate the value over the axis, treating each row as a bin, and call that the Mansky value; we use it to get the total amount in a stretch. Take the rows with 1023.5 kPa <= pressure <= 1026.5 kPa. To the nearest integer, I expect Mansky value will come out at 675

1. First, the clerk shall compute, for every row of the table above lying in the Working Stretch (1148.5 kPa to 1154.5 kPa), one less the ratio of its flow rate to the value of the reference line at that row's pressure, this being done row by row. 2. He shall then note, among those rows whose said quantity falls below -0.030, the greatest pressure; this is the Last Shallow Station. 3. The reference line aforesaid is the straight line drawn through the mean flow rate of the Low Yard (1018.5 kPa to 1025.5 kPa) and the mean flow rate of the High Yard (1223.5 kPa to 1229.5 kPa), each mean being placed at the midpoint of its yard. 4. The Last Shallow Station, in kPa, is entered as 1153.0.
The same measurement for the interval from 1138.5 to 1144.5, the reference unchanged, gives 1144.0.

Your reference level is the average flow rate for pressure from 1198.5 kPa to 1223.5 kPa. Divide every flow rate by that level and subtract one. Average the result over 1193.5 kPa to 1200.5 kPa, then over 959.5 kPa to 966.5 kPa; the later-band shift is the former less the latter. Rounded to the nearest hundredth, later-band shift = -0.18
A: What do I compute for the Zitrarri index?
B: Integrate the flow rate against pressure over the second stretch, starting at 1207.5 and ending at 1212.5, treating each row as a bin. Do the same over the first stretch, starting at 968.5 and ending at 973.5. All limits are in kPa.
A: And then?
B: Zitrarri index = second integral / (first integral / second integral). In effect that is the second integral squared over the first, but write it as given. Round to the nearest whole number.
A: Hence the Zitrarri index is 1024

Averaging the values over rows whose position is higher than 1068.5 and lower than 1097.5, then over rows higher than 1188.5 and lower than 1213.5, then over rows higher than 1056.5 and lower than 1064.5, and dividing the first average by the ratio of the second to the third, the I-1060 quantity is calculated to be 207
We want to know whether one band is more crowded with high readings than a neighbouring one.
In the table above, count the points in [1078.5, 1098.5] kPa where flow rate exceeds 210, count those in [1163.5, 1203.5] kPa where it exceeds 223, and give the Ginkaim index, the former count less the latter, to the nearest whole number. 11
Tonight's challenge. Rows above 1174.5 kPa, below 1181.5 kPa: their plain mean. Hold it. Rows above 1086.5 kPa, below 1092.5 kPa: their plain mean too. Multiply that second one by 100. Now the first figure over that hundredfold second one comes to 0.0089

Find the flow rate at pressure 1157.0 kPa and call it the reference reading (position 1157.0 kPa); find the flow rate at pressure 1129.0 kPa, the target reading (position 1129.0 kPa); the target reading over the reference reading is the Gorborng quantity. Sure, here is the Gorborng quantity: 0.98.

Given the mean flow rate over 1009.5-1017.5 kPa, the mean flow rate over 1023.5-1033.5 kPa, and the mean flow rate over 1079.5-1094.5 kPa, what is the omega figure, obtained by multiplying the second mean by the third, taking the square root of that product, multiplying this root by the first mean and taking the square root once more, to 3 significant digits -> 222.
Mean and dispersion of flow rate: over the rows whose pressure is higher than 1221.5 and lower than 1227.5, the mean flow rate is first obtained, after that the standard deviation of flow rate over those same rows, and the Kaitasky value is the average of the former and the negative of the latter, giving 95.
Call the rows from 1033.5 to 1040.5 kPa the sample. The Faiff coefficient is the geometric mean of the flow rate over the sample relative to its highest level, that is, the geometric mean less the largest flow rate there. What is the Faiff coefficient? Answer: -12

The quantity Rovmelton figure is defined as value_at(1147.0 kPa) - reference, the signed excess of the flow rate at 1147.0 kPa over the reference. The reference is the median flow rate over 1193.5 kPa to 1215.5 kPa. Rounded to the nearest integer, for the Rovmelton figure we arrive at 41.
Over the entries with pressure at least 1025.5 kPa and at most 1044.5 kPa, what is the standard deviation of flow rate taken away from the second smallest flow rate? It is 206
